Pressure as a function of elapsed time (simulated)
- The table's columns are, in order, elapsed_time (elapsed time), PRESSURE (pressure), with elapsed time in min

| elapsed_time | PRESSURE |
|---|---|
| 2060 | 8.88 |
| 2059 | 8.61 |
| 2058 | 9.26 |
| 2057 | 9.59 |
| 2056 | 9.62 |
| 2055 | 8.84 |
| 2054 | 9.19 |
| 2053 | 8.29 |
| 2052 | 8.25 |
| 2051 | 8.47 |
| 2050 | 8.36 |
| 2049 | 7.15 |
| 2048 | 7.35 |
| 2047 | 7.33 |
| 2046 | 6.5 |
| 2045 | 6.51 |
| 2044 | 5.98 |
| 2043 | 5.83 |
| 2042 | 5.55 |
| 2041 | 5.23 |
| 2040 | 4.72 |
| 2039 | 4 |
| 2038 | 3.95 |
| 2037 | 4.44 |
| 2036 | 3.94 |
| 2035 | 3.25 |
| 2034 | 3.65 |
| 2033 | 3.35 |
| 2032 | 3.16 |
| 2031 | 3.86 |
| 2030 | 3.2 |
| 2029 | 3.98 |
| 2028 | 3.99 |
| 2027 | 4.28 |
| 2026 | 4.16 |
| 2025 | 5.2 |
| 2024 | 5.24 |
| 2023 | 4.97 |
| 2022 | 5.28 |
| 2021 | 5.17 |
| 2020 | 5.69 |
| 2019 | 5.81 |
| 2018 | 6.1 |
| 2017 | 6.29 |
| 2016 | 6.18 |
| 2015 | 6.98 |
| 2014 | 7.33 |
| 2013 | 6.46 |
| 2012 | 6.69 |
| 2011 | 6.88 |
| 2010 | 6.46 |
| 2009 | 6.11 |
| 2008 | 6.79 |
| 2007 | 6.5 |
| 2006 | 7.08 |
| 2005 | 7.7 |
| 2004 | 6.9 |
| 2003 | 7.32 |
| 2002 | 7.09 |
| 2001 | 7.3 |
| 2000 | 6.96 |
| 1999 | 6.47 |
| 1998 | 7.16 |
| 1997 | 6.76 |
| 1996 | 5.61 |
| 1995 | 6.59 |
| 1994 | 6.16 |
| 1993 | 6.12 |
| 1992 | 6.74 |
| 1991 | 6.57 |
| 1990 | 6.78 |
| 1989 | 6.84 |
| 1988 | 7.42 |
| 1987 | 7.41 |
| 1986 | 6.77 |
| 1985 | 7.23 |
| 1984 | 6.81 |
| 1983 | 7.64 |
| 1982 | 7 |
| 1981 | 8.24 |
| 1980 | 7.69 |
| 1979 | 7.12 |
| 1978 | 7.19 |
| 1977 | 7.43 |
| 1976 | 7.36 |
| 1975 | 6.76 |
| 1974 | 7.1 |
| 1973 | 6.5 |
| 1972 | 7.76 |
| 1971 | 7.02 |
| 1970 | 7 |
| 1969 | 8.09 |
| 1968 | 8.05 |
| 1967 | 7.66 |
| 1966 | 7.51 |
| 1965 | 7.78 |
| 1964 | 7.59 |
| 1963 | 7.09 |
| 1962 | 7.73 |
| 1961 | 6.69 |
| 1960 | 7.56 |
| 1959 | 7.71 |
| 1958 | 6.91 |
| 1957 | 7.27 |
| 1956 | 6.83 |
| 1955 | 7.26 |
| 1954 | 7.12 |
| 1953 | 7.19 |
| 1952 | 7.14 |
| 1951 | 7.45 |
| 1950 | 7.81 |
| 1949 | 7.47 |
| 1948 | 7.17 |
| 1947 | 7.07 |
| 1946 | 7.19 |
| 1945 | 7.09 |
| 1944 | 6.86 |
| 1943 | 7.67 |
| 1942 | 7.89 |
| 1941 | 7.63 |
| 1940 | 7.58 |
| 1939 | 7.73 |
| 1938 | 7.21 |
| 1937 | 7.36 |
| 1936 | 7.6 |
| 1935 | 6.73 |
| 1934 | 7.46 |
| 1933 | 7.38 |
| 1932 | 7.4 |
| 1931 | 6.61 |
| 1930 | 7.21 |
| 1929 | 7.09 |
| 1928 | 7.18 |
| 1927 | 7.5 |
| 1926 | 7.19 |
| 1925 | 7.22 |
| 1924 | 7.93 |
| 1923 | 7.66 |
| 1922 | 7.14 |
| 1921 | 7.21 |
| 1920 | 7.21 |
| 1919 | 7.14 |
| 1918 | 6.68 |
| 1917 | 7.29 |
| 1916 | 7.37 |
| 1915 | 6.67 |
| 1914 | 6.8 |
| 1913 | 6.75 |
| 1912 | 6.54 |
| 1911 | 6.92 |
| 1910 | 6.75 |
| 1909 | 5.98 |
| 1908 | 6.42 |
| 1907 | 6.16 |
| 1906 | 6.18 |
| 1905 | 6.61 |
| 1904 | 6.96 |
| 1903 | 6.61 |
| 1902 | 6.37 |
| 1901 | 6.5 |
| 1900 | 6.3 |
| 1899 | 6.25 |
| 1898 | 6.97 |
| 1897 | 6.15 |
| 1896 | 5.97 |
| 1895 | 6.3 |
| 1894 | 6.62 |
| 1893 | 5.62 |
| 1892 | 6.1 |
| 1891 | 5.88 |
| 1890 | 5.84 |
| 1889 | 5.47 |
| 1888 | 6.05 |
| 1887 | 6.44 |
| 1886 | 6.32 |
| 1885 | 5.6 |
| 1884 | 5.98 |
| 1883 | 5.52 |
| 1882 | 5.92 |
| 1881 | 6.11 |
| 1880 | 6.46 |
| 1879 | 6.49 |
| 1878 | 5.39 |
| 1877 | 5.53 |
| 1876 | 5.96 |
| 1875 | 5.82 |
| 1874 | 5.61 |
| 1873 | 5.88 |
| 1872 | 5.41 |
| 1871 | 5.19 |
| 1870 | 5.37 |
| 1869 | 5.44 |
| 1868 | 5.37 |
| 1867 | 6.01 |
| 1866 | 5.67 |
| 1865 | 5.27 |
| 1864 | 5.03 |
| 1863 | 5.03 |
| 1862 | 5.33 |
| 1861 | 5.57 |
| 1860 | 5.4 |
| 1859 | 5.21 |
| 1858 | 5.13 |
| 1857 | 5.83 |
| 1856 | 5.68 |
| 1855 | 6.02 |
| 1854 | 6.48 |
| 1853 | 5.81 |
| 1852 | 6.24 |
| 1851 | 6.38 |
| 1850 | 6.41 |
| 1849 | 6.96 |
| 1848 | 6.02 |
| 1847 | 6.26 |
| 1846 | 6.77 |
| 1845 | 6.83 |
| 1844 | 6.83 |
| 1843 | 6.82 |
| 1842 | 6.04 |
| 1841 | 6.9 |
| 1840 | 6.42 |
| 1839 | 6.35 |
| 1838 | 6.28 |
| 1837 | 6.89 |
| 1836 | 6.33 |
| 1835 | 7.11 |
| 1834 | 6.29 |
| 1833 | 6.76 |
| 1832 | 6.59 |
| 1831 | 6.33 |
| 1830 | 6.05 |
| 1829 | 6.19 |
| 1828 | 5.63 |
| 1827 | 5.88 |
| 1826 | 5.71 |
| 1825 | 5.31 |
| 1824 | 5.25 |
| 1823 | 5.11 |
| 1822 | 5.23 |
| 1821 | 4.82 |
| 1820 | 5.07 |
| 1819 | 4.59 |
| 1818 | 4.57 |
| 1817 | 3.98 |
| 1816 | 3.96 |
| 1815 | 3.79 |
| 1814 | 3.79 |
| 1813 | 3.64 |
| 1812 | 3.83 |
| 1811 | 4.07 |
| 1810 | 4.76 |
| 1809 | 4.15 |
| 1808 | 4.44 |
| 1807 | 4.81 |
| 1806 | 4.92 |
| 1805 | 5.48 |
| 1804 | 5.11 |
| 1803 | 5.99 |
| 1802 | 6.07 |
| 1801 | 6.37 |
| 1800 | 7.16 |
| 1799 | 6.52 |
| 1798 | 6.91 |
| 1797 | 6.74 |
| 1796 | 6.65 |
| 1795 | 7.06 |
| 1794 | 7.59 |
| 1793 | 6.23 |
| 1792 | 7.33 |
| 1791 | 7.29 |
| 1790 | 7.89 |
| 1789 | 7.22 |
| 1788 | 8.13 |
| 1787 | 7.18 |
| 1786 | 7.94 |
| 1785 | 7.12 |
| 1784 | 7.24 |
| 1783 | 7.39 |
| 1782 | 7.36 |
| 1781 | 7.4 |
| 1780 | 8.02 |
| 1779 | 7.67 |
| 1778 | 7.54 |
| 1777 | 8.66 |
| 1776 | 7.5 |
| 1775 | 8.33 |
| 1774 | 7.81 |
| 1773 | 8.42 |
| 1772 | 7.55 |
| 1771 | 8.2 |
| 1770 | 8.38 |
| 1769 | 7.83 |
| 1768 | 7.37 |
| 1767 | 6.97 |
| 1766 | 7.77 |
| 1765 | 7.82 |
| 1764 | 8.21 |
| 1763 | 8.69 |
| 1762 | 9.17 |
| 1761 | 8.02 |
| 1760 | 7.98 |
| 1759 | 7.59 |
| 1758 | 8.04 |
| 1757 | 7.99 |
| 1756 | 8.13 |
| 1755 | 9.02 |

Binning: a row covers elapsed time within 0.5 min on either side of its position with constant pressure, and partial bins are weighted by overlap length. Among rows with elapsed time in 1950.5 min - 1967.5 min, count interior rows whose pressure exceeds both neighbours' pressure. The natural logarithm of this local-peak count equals 1.79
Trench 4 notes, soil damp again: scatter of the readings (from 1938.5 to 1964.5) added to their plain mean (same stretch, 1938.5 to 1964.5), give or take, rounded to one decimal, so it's 7.7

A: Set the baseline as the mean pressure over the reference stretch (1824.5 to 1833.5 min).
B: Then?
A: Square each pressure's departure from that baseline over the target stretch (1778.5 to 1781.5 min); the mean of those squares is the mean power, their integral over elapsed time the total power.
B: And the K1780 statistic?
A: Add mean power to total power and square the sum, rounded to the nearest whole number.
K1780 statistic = 123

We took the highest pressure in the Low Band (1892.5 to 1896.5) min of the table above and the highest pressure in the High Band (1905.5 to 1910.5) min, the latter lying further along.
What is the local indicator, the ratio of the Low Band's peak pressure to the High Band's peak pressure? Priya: 1.0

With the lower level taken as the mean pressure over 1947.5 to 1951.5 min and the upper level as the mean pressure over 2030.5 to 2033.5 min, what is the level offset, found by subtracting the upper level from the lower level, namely 4.0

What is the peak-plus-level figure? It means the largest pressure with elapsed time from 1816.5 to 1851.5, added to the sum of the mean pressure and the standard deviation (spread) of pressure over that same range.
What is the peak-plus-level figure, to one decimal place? 13.9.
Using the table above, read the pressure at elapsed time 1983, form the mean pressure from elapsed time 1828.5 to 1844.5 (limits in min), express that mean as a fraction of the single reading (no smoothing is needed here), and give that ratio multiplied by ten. 8.5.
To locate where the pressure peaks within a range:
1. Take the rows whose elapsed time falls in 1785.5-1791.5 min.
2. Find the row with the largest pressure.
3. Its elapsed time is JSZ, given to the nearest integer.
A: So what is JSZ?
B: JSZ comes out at 1788 min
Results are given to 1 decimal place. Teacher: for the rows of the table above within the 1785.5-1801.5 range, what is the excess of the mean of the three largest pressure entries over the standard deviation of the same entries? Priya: 7.4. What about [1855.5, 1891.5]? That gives 6.1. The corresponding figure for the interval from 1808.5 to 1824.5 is 4.6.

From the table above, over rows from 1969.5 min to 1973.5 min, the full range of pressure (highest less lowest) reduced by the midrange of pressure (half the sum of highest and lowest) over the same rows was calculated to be -5.9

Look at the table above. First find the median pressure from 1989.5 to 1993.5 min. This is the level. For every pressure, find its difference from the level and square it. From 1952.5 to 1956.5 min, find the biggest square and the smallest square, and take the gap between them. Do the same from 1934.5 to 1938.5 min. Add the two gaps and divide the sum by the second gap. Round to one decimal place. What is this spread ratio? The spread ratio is 1.4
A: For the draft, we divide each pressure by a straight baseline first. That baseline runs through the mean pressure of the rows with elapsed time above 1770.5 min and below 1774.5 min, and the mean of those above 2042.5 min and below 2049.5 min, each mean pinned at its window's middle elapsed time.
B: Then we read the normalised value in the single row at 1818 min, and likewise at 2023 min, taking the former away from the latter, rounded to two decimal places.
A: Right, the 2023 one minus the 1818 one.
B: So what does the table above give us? 0.15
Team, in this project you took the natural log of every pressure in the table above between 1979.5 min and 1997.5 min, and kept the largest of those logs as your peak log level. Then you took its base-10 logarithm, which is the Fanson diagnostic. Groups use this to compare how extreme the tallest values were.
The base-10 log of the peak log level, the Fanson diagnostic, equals 0.324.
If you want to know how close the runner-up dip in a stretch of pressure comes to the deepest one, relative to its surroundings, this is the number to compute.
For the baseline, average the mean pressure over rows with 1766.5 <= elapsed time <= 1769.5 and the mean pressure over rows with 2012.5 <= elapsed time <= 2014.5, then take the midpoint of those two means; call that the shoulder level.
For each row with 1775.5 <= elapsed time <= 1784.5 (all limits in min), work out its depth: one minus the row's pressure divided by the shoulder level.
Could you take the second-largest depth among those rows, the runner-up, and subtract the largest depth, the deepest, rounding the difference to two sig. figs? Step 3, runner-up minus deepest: -0.017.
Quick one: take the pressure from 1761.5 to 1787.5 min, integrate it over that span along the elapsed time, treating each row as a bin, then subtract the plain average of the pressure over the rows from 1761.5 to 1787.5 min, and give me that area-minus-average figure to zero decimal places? 196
